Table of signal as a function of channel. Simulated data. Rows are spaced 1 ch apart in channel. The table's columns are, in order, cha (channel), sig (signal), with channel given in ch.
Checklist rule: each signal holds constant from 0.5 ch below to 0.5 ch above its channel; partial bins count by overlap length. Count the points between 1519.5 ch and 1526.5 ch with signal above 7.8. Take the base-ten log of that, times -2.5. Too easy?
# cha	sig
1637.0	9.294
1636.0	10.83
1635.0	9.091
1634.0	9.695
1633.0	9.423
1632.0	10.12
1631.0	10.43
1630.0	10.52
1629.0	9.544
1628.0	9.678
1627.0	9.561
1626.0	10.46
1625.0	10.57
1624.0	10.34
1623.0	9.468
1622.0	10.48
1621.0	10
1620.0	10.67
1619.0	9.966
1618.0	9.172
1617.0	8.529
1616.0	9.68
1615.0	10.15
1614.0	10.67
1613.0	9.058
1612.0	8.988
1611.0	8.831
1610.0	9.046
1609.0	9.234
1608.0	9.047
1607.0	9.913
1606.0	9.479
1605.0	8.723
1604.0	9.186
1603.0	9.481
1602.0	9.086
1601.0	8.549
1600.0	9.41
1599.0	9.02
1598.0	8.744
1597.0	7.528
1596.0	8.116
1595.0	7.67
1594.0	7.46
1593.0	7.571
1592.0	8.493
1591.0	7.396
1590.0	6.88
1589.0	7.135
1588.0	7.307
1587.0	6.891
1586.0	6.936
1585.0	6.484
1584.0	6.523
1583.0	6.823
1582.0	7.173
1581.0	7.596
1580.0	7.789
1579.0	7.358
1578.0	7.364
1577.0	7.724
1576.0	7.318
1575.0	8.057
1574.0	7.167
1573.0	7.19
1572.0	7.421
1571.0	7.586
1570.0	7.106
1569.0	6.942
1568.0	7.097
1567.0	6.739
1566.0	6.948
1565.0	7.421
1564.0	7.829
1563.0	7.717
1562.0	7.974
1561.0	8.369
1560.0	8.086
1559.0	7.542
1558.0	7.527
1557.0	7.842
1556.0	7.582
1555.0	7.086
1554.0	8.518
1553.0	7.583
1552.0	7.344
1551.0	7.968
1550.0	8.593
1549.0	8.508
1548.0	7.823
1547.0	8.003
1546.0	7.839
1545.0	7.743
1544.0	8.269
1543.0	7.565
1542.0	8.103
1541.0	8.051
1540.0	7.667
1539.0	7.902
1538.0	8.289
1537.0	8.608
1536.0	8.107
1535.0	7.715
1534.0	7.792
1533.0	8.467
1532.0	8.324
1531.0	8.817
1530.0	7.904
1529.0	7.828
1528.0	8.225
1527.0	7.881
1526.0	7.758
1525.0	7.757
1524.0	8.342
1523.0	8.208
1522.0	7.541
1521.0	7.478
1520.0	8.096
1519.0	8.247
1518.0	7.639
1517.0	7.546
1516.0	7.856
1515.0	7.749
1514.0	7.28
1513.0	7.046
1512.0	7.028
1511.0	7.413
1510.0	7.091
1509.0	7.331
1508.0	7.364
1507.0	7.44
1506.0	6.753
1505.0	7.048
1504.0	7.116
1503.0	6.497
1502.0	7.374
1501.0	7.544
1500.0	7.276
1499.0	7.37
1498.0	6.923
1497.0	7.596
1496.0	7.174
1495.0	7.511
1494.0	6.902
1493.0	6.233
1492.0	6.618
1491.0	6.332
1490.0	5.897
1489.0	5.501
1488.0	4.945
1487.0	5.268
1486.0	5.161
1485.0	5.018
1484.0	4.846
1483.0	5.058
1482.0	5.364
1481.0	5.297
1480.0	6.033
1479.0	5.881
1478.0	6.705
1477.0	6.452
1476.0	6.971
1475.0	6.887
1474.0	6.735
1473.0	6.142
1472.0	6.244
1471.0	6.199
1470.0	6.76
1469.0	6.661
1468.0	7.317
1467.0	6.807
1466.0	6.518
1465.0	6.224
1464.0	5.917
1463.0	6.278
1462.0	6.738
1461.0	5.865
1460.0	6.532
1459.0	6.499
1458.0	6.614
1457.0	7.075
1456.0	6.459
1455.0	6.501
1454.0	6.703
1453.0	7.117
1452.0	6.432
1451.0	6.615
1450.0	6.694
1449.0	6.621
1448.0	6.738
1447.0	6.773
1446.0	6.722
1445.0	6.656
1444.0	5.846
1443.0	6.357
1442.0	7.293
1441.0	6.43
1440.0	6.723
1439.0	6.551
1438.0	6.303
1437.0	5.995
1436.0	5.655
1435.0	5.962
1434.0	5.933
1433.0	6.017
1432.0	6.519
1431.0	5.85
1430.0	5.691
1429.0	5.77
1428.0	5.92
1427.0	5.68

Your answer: -1.2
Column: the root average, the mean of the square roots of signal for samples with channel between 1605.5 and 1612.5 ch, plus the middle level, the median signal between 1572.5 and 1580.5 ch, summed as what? 10.4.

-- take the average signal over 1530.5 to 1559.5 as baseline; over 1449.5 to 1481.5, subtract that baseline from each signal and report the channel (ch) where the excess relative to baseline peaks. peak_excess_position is 1468.0 ch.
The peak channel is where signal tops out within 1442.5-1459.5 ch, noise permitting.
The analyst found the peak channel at 1453.0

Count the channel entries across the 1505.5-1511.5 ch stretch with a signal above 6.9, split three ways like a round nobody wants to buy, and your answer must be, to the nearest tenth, 1.7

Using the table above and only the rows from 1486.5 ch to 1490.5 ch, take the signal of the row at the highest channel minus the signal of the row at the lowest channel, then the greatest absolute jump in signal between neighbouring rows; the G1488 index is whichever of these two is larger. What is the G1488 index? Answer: 0.63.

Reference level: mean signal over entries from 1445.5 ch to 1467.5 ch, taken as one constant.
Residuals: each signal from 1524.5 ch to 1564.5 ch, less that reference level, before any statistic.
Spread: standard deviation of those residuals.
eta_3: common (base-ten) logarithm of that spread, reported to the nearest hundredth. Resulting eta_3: -0.43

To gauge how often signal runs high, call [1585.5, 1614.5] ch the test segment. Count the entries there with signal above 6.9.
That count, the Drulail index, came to 27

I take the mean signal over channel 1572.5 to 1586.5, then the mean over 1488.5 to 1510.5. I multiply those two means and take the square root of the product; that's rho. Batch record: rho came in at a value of 7.1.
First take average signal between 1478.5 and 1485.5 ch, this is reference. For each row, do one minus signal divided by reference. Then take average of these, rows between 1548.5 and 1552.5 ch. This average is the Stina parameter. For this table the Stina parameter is -0.51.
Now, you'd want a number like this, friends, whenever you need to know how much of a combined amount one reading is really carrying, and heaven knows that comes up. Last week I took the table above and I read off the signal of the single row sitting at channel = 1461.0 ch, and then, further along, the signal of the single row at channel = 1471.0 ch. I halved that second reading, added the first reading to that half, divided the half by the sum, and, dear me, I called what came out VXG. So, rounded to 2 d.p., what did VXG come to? 0.35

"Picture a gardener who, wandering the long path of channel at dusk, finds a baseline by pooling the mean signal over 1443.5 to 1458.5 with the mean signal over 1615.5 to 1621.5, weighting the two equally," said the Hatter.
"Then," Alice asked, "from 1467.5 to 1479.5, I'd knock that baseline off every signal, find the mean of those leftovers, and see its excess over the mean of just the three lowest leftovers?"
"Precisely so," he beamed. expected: 0.51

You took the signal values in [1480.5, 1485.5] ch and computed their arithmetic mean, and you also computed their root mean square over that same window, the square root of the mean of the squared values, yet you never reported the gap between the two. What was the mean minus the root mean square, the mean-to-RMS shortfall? -0.004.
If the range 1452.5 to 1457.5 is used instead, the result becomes -0.006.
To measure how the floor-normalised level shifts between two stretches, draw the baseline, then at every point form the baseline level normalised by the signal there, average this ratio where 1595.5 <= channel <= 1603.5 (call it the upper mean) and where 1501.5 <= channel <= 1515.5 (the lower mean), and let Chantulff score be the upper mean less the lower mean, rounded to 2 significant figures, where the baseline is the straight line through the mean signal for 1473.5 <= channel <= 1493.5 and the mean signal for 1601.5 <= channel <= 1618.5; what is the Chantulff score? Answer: 0.13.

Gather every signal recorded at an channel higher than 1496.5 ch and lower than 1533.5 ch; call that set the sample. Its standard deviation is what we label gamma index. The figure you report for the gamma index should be 0.51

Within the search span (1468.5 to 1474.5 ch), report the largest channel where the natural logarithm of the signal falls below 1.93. 1474.0 ch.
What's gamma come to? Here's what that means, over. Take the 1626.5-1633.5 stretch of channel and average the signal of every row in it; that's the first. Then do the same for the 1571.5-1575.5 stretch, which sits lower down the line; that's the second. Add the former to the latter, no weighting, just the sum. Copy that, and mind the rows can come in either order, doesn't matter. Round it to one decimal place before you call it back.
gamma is 17.4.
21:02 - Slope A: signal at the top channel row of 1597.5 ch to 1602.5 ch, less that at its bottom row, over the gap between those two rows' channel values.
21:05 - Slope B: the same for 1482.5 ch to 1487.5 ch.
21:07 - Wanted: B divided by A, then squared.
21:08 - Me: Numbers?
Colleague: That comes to 0.38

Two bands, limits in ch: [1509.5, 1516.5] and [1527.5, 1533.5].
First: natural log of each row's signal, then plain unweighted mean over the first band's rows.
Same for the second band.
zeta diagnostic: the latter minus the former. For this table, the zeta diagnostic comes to 0.1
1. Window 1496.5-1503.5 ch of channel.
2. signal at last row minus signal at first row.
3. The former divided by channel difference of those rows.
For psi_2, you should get -0.18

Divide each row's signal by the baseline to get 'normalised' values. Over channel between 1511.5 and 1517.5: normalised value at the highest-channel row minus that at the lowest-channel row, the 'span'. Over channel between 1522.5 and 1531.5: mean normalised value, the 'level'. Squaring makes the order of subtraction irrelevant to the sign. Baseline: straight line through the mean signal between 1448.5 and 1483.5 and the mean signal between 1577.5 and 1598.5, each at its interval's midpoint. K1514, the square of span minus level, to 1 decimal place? 1.2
